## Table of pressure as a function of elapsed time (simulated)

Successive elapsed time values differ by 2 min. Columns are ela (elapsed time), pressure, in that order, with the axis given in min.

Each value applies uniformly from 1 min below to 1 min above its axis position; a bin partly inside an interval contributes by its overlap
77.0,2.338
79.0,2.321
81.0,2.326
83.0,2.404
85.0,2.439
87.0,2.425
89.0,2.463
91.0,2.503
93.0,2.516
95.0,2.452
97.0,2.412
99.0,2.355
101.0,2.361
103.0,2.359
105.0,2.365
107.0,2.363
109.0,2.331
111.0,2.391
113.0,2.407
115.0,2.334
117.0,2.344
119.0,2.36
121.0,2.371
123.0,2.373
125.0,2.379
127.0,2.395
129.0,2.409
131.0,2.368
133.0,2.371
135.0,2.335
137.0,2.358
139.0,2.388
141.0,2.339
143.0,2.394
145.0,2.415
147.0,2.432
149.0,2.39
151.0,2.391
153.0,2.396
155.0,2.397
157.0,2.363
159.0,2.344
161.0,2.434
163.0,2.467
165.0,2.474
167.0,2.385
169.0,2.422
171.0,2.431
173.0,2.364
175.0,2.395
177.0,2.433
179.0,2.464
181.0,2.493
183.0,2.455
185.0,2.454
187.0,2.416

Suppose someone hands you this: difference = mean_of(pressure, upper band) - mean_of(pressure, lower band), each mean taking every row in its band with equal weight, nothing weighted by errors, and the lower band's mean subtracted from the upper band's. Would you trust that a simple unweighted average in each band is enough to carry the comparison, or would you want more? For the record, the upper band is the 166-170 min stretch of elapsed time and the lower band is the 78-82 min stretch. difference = 0.080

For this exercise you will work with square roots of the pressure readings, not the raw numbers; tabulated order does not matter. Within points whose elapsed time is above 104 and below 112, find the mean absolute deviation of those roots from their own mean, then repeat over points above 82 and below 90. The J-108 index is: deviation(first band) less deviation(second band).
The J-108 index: -0.001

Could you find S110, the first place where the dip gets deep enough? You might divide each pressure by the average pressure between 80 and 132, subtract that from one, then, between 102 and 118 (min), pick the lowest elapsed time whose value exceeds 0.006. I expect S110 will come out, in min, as 103.0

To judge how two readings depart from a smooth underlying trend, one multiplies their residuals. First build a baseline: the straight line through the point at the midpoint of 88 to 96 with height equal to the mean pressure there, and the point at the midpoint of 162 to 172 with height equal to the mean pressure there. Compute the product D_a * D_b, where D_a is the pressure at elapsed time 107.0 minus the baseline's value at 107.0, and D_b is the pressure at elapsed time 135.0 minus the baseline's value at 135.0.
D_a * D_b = 0.013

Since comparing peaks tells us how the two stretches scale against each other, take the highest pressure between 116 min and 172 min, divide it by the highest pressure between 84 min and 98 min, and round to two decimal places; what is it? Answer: 0.98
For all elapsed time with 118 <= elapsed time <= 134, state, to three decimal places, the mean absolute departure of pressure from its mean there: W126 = 0.012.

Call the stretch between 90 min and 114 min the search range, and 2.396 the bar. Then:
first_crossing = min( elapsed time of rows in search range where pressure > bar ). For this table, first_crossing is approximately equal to 91.0 min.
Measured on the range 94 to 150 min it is 95.0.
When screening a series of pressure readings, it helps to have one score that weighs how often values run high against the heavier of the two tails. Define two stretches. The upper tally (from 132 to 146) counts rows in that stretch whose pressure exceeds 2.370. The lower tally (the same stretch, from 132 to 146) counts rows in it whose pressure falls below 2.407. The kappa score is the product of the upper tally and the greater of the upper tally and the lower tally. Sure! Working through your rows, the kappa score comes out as 24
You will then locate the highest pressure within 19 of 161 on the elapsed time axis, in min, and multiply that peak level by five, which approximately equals 12.4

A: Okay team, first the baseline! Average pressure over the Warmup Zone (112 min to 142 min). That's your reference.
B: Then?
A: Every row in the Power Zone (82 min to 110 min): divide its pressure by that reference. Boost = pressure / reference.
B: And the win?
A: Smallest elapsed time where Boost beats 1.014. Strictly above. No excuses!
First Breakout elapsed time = 83.0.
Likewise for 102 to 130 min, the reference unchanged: 113.0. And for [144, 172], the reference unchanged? 145.0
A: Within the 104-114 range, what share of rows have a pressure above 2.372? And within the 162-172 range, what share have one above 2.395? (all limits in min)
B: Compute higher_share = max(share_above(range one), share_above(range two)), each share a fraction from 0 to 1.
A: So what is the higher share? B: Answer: 0.80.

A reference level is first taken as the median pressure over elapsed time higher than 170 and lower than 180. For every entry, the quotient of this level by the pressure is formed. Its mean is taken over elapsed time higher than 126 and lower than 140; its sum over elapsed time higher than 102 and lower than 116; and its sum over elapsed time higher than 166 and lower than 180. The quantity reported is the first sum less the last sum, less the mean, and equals -0.88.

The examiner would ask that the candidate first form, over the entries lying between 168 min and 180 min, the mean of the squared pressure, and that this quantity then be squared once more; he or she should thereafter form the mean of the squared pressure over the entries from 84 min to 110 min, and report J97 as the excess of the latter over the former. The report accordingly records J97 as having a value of -28.4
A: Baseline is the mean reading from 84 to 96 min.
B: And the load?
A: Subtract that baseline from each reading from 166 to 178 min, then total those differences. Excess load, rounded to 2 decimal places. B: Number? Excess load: -0.37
